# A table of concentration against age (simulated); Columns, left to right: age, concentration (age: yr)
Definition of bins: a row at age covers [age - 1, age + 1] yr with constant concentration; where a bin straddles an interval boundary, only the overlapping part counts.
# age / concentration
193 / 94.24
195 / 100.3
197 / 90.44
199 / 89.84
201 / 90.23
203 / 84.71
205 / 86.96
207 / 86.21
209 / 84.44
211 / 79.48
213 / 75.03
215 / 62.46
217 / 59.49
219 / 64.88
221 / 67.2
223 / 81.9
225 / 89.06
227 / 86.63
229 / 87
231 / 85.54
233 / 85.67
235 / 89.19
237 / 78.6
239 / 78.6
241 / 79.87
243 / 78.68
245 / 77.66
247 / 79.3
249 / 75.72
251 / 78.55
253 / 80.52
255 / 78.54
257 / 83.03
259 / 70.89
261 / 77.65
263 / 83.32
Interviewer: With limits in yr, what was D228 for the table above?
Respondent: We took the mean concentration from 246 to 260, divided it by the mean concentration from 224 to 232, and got 0.897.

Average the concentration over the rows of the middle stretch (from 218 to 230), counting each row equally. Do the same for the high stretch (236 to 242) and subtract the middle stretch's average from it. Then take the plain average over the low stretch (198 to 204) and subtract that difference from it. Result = 88.7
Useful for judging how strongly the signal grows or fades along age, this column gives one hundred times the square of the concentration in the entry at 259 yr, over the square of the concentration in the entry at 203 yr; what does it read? 70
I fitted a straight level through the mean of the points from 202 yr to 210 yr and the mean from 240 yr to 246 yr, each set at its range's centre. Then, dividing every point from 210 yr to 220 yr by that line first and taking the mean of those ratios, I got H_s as 0.81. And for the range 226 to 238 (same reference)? 1.06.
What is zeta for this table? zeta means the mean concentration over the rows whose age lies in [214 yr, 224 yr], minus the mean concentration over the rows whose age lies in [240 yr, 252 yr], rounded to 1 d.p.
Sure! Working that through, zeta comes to -11.1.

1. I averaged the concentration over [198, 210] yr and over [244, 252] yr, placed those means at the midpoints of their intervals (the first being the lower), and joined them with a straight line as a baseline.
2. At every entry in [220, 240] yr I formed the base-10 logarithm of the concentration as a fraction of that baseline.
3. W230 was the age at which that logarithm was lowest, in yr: 221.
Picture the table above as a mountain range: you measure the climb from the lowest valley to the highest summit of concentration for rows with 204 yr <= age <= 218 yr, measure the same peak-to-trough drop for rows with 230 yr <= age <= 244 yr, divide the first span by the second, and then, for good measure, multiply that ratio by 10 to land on 25.9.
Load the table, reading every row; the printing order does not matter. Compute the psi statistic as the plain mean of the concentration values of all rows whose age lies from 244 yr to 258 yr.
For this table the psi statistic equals 79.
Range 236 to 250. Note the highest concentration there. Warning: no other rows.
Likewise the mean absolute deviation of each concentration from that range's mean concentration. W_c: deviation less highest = -79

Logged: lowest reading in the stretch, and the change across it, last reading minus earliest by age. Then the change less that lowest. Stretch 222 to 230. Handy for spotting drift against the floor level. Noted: -76.8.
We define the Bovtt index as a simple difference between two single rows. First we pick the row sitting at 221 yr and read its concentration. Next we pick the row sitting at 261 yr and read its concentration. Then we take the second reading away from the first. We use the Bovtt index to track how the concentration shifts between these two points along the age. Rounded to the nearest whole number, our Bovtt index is -10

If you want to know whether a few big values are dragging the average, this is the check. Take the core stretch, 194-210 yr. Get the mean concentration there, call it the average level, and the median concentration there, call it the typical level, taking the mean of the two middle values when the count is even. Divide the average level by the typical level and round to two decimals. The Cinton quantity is 1.01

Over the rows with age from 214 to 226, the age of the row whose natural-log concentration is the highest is 225 yr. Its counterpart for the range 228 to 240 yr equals 235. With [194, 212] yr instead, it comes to 195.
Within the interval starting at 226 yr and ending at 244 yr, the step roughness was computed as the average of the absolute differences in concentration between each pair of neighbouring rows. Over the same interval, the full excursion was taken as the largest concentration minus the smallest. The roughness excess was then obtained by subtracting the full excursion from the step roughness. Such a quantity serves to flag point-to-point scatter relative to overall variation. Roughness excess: -8.3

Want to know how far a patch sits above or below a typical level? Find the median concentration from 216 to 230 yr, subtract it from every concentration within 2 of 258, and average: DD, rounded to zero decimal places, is -5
